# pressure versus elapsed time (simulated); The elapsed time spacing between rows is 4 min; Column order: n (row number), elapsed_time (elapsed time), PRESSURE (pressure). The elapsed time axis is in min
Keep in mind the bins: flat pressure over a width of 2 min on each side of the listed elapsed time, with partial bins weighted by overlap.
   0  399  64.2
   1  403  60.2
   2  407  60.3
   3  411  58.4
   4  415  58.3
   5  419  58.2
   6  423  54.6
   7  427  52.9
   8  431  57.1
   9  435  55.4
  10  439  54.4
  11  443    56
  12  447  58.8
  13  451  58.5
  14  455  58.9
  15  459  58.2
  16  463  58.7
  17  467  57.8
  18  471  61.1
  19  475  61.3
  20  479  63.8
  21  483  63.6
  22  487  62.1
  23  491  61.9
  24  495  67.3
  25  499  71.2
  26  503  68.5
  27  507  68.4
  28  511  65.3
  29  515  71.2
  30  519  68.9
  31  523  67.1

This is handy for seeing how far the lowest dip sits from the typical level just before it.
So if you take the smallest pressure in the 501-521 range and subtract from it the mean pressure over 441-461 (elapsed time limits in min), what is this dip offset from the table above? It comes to 7.2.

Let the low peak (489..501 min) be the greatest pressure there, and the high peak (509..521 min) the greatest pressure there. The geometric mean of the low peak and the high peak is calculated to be 71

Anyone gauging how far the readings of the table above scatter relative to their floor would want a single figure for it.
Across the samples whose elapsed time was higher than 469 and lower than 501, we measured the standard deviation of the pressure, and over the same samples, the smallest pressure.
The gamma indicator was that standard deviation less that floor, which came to -58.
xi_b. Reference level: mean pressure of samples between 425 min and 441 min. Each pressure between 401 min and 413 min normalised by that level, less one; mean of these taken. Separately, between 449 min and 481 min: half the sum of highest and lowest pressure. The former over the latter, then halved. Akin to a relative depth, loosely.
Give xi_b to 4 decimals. 0.0007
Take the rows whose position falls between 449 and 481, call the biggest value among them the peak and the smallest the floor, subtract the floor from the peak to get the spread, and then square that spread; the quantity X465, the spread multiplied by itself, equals 36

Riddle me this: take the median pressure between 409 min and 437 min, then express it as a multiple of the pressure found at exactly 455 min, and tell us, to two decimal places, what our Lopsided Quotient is 0.97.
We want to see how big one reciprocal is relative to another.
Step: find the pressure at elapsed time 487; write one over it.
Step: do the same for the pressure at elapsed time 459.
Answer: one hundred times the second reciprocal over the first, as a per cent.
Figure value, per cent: 107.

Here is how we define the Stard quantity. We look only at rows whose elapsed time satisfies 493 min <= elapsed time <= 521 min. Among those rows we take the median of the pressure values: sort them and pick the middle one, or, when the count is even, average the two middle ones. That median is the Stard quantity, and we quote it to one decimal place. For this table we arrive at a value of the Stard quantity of 68.5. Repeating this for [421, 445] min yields 55.0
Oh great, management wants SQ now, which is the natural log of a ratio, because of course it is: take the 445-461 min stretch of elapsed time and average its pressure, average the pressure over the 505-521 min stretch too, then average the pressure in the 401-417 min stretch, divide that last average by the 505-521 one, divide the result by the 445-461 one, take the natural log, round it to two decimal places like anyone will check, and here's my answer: -4.21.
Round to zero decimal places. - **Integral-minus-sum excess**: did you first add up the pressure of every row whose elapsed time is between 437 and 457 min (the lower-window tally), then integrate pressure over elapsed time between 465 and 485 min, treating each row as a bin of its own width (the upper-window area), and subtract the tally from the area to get 944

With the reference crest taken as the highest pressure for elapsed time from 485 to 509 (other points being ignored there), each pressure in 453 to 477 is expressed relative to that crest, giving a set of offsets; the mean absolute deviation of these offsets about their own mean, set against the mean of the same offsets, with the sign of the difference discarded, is 13.1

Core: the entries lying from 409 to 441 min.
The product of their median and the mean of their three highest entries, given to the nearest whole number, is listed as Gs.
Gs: 3279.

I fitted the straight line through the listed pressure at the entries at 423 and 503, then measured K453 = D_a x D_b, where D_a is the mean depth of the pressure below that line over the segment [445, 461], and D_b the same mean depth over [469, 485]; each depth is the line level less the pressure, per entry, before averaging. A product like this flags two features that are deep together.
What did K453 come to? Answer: 1.9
